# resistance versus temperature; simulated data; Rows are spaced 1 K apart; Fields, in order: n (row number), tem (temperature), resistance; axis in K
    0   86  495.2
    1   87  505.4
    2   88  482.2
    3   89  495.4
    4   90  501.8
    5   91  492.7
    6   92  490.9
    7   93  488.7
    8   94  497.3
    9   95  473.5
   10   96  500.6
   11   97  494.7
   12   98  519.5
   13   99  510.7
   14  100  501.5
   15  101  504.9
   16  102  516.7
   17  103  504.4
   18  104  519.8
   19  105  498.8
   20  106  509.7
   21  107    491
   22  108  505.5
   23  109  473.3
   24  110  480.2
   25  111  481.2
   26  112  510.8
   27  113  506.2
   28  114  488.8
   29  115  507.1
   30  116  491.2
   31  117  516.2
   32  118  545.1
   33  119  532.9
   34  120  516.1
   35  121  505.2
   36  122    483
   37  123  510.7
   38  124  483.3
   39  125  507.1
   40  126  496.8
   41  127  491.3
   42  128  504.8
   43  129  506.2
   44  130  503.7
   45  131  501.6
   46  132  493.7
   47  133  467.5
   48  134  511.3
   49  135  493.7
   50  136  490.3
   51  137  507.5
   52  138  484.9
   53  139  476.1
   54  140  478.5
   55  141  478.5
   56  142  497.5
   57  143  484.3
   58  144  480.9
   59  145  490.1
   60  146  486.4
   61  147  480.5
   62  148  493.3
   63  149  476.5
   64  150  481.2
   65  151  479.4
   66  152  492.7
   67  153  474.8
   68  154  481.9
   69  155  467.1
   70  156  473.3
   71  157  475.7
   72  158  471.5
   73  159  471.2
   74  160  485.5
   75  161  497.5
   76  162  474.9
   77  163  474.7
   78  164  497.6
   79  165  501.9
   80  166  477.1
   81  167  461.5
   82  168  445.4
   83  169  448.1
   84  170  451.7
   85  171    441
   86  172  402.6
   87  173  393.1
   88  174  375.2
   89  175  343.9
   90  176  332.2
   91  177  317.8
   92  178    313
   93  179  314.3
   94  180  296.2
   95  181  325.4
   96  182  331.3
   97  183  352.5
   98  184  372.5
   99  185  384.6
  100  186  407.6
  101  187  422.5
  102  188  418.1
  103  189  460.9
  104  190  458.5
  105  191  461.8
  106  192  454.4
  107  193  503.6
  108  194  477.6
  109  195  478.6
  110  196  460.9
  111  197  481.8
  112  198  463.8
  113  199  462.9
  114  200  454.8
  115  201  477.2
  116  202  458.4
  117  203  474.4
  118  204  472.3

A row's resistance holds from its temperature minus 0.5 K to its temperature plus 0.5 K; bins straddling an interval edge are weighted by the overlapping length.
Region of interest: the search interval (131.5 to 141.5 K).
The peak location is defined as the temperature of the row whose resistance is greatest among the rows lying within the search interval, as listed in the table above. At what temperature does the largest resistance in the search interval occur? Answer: 134 K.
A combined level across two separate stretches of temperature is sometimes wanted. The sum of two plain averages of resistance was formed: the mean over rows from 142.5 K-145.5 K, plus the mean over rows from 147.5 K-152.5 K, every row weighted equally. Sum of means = 970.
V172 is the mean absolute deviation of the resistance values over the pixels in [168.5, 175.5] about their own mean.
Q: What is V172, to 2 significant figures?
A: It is 33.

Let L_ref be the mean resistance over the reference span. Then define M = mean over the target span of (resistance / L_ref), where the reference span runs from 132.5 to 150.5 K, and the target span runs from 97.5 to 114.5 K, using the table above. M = 1.03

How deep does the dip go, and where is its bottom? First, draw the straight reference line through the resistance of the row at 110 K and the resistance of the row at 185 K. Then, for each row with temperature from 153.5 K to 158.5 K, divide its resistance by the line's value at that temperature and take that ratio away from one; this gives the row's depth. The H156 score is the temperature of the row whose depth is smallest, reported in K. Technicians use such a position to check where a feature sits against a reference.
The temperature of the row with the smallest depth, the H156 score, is 154 K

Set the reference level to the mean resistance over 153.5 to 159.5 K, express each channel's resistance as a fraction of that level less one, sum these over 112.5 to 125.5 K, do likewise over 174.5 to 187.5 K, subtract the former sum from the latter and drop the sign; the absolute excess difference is 4.4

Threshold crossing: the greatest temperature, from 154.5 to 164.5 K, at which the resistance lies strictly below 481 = 163 K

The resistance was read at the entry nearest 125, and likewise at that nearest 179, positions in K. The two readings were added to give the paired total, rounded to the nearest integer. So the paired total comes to 821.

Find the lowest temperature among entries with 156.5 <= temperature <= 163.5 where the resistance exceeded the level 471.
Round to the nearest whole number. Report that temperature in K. 157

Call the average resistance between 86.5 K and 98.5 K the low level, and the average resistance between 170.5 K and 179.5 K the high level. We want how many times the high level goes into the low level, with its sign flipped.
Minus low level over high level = -1.38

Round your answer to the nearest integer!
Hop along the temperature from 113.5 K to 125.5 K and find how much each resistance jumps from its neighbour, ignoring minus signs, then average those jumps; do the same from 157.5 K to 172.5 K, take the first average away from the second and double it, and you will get -15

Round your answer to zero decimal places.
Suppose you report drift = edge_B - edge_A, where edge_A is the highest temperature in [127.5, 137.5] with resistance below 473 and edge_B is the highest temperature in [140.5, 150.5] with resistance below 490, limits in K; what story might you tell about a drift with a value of 17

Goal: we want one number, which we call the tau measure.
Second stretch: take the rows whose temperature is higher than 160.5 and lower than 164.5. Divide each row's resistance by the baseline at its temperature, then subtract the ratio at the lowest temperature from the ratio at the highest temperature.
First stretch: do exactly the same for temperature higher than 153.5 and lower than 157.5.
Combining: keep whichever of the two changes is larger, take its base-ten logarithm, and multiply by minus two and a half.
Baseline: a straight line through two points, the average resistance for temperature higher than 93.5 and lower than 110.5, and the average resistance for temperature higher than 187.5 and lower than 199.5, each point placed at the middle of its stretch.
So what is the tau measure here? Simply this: 6.4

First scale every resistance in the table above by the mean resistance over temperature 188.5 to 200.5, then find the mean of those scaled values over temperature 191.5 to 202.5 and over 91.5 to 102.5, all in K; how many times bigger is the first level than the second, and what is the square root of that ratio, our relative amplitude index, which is 0.970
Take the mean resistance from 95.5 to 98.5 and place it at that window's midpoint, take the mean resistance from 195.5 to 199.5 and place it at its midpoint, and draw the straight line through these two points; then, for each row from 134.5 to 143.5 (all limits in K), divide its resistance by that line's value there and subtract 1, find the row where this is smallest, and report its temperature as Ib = 139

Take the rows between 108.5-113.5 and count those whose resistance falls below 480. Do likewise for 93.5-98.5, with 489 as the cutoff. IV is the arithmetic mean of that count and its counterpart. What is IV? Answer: 1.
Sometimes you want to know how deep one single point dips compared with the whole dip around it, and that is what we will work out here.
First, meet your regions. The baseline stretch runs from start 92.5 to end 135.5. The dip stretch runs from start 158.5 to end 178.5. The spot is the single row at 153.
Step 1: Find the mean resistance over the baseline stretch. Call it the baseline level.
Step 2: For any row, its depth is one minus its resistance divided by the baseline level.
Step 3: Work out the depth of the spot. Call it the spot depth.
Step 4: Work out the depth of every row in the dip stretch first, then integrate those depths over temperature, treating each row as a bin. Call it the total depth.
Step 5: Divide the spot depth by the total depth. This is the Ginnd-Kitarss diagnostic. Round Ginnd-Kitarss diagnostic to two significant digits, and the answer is 0.019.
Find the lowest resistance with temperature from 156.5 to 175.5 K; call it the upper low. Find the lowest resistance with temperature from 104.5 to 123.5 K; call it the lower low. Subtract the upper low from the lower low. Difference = 129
